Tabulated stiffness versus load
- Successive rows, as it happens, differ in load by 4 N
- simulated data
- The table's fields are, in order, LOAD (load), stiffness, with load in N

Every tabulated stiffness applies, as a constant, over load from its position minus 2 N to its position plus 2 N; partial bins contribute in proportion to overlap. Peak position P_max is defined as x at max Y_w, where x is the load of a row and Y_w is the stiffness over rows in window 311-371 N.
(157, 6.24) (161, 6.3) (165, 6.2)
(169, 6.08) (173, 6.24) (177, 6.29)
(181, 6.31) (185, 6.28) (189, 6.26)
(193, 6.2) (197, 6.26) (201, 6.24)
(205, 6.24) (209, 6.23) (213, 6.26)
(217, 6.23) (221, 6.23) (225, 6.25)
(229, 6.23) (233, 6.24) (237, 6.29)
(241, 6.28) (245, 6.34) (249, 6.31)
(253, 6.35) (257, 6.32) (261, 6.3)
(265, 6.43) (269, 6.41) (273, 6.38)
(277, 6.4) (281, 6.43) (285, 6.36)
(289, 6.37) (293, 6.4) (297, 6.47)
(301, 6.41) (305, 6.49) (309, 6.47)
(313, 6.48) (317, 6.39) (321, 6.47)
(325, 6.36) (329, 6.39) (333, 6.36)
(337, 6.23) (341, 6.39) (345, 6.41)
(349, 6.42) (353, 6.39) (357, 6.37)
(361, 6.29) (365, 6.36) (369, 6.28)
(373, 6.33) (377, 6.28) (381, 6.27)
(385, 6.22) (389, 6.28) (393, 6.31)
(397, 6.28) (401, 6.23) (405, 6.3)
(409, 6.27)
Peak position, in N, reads 313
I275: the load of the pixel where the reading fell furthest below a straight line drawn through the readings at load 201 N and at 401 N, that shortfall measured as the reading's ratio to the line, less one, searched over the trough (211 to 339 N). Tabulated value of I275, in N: 217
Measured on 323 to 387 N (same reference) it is 385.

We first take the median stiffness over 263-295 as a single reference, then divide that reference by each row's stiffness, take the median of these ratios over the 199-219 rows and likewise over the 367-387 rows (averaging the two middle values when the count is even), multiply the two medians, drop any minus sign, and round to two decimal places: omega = 1.05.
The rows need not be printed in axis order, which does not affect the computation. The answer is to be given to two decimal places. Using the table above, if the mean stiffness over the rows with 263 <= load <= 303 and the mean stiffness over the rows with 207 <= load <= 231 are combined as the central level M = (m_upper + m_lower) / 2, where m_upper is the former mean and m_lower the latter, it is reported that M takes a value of 6.32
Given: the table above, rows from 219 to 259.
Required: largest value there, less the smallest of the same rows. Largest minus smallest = 0.12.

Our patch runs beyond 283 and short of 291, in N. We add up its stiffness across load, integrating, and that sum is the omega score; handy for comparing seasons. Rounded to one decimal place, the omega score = 50.9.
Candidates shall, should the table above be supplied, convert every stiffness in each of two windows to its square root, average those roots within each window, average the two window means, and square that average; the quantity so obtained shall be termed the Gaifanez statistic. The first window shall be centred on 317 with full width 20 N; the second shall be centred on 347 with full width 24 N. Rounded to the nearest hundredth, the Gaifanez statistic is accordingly 6.40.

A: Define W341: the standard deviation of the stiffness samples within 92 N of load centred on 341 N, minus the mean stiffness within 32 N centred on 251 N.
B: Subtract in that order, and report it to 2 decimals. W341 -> -6.25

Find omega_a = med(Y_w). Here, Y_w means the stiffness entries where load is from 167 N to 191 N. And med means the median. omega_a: 6.27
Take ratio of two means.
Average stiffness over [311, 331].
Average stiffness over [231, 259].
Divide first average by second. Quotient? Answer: 1.02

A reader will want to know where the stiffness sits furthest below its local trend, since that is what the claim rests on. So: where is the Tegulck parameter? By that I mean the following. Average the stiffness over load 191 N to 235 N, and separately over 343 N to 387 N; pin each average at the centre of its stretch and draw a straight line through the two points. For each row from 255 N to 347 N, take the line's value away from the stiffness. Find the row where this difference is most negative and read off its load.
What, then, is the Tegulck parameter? 337 N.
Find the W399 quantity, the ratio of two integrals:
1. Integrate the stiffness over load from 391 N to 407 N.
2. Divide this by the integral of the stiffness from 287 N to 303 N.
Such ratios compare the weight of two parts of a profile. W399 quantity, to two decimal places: 0.98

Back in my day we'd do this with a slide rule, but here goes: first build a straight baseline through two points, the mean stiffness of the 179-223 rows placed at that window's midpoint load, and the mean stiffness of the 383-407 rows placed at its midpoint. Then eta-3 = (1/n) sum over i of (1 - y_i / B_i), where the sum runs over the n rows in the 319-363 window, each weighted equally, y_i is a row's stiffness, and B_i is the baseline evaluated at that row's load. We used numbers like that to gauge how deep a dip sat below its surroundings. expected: -0.017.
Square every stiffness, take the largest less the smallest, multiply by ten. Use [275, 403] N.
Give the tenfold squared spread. 34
